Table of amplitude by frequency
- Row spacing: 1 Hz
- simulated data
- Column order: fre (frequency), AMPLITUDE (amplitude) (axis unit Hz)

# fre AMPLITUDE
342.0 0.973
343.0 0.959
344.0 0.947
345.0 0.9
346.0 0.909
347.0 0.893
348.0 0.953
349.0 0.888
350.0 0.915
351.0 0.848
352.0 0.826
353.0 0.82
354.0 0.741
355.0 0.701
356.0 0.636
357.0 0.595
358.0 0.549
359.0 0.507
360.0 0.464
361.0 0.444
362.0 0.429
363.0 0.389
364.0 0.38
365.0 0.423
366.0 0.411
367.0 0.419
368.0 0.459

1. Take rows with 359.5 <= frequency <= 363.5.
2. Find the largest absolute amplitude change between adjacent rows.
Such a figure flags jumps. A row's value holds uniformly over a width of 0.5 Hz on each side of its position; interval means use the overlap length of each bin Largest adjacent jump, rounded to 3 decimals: 0.040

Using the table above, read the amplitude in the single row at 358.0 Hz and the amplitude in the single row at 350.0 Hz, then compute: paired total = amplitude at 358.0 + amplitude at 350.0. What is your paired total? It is 1.46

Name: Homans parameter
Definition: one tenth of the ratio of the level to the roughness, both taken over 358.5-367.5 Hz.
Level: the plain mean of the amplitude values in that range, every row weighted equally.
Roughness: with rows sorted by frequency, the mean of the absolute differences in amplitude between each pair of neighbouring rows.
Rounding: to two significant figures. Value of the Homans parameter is 1.8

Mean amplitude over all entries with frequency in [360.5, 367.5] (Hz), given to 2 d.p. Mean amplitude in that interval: 0.41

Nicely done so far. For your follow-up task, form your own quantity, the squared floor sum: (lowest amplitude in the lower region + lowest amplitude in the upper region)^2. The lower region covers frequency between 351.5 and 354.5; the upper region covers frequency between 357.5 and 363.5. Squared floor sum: 1.3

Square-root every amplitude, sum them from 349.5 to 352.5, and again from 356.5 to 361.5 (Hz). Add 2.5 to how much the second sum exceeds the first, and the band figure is 3.3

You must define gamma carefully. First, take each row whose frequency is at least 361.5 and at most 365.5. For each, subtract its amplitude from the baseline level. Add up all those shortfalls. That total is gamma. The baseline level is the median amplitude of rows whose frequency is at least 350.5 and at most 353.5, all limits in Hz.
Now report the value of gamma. 1.7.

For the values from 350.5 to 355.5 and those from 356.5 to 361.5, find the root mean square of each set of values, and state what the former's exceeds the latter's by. 0.27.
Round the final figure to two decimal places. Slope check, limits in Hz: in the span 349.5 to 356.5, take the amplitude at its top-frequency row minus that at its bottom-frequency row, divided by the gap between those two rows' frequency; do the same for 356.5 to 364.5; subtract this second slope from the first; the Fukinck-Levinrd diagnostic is -0.02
